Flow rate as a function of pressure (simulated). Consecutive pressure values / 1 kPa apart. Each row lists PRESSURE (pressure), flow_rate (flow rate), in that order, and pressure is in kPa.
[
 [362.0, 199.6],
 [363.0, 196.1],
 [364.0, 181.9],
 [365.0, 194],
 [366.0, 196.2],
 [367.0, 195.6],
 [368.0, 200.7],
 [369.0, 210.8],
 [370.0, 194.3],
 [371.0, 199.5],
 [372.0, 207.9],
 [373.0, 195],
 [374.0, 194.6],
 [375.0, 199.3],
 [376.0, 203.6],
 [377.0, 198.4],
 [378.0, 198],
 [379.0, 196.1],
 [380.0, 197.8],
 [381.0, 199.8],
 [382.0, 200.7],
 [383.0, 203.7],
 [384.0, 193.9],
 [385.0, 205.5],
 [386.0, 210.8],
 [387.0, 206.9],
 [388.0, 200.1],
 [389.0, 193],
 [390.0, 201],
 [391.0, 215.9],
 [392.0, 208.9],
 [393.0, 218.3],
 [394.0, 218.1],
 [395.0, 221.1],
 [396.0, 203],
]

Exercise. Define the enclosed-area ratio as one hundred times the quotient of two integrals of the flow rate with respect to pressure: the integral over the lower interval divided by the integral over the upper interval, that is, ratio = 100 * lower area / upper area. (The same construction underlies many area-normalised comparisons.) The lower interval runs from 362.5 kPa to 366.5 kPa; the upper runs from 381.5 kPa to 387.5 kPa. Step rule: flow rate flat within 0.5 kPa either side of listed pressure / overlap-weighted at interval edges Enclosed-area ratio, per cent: 63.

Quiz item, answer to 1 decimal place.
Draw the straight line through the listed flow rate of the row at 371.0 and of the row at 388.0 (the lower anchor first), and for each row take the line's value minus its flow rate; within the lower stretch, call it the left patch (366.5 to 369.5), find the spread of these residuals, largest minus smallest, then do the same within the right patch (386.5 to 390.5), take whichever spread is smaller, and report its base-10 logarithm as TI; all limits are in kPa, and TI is 1.1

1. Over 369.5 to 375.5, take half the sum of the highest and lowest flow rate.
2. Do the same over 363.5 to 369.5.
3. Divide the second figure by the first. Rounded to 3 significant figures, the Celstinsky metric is 0.976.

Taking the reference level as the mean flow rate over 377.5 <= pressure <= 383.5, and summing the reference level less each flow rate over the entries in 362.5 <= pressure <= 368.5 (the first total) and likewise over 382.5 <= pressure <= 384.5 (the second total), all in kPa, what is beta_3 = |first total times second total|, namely 35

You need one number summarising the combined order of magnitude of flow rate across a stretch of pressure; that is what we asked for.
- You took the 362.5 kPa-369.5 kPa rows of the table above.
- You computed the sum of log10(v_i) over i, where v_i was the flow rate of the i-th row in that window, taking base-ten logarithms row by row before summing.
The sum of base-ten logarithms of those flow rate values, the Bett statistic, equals 16.1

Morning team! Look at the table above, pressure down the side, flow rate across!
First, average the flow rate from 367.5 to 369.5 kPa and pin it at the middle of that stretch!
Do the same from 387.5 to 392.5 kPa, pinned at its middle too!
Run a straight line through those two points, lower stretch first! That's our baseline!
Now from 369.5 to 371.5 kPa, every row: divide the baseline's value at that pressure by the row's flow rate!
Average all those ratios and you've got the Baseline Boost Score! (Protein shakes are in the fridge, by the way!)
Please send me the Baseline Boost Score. 1.044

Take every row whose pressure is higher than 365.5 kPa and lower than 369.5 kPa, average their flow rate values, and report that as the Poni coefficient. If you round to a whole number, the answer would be 201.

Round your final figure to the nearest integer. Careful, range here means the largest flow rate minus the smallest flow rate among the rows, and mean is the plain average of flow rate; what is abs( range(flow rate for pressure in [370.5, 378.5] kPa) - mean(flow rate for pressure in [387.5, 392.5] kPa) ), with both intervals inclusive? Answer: 190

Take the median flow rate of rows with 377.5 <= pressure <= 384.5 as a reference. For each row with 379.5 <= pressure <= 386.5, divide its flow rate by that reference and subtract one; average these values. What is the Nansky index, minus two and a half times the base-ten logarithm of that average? 4.3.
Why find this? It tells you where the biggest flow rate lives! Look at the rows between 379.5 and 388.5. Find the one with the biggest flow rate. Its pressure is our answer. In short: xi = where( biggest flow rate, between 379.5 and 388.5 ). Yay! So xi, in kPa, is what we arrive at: 386.0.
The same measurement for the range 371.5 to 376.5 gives 372.0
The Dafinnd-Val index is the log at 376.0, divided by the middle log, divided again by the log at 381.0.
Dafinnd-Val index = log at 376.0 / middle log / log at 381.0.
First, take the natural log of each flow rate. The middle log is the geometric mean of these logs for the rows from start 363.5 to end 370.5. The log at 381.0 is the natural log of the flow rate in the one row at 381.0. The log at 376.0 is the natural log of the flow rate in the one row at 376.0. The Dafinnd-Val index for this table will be 0.190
